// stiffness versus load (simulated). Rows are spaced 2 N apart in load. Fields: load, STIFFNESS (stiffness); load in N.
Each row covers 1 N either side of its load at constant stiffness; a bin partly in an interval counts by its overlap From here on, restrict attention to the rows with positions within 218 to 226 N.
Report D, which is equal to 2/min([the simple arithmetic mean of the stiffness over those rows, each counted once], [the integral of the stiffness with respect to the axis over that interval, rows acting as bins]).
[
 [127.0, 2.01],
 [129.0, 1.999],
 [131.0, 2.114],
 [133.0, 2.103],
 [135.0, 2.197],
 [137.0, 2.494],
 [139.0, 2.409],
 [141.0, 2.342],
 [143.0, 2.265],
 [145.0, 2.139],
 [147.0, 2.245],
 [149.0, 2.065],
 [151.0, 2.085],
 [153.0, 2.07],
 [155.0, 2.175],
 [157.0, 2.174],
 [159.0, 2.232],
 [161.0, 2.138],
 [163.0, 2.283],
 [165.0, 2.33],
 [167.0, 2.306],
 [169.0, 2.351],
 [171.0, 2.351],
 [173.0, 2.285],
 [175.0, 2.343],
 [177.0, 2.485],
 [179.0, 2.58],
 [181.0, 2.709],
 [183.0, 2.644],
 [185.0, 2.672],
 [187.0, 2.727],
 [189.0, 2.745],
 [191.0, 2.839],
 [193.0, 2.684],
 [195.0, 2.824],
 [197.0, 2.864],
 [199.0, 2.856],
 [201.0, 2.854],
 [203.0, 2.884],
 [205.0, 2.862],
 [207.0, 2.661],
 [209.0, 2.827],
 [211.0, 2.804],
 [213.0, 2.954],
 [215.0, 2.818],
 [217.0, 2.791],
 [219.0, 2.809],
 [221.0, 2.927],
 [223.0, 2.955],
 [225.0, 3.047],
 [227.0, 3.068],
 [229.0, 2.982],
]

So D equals 0.68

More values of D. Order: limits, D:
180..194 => 0.74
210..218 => 0.70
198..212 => 0.71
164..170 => 0.86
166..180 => 0.84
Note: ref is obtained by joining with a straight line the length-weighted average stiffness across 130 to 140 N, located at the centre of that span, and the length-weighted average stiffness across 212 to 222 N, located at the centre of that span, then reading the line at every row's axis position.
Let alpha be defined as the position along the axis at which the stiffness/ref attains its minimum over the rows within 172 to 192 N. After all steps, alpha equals 173.0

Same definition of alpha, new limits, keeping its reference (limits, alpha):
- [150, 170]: 153.0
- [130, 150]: 149.0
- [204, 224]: 207.0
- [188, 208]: 207.0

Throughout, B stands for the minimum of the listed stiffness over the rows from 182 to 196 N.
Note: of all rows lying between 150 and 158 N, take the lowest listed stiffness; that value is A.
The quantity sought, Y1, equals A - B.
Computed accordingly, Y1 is -0.6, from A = 2.07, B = 2.644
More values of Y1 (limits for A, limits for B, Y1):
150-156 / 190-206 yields -0.6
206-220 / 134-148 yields 0.5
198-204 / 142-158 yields 0.8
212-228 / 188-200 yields 0.1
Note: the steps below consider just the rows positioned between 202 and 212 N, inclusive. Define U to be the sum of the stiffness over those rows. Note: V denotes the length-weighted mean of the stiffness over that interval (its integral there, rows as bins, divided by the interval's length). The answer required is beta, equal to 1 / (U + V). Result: 0.059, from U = 14.0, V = 2.8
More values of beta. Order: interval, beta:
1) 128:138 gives 0.076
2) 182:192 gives 0.061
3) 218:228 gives 0.056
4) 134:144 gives 0.071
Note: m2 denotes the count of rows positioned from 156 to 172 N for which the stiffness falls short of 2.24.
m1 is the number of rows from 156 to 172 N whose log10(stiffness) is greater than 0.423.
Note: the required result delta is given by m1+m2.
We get 3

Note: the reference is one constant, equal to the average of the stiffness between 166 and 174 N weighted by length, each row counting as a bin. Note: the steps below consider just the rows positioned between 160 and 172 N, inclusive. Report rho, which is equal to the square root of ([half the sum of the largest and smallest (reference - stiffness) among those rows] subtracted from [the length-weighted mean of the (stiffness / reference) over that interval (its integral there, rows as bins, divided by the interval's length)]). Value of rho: 0.95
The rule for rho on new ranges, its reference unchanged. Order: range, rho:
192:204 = 1.30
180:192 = 1.26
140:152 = 0.91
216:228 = 1.37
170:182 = 1.11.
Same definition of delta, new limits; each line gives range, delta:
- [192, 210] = 9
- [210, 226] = 8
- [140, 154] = 4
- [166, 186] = 2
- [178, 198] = 8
